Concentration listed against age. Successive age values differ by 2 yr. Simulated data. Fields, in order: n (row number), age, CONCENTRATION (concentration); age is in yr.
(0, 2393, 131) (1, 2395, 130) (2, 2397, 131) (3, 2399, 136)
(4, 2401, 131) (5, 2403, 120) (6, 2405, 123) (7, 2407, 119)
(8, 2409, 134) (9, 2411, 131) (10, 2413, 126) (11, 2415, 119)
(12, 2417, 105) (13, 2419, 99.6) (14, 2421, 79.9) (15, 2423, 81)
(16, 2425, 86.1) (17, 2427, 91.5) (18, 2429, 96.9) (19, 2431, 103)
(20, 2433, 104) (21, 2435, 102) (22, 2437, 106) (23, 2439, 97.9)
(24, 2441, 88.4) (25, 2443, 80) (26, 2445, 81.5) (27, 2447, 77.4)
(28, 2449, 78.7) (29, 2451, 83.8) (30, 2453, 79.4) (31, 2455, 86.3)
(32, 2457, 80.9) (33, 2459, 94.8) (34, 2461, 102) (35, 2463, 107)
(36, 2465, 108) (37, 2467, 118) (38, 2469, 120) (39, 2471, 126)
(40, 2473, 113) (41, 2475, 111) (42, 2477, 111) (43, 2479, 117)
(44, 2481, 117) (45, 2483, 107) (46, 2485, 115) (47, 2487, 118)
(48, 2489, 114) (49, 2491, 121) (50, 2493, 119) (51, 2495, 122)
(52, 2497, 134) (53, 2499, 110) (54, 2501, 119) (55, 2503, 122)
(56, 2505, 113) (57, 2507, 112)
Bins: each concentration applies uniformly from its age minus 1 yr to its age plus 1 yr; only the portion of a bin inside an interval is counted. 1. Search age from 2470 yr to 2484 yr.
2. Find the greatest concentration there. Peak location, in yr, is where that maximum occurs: 2471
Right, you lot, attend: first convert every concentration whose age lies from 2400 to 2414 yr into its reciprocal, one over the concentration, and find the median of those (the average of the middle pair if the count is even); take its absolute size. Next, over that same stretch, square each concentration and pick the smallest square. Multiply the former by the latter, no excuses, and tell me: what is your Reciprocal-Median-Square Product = 112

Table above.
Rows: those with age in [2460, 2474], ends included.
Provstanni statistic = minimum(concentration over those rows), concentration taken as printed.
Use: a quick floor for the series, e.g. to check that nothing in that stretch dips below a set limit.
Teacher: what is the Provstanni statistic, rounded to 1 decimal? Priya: 102.0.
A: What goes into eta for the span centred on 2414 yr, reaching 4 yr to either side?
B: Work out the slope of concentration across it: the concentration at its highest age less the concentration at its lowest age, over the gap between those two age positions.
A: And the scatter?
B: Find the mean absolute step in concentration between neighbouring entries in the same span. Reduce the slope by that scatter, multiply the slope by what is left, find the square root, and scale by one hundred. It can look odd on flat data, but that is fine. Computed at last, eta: 751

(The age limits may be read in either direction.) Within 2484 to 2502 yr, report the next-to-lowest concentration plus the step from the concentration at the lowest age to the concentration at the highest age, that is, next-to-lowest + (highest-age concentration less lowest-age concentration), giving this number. 118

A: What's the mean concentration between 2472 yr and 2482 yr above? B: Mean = 114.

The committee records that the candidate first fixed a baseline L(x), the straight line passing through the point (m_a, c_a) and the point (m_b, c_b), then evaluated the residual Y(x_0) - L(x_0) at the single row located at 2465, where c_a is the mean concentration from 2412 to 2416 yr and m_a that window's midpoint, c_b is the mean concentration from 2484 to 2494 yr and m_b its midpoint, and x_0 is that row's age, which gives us -11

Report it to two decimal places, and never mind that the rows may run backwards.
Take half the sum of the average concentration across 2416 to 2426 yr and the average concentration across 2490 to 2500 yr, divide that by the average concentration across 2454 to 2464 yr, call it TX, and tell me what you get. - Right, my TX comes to 1.12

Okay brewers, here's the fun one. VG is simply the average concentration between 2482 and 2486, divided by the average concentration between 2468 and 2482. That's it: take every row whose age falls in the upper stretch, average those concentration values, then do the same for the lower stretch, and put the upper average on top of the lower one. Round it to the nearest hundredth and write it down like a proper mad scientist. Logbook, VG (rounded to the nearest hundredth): 0.95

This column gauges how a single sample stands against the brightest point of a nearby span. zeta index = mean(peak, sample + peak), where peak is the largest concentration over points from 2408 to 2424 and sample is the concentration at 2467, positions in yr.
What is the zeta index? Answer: 193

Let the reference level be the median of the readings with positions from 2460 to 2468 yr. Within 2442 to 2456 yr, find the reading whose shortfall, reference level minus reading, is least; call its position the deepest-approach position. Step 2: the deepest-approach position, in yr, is 2455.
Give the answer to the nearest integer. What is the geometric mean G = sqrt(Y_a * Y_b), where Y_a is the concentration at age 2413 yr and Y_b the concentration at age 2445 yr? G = 101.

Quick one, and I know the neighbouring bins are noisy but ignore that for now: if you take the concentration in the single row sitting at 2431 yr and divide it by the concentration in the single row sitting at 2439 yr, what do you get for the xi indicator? 1.05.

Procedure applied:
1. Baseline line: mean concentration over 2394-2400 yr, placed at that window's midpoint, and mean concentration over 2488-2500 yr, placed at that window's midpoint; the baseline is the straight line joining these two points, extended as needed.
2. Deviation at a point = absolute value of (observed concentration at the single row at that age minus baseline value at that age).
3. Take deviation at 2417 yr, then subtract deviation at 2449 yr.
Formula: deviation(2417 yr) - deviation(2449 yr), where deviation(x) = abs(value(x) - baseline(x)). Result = -22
